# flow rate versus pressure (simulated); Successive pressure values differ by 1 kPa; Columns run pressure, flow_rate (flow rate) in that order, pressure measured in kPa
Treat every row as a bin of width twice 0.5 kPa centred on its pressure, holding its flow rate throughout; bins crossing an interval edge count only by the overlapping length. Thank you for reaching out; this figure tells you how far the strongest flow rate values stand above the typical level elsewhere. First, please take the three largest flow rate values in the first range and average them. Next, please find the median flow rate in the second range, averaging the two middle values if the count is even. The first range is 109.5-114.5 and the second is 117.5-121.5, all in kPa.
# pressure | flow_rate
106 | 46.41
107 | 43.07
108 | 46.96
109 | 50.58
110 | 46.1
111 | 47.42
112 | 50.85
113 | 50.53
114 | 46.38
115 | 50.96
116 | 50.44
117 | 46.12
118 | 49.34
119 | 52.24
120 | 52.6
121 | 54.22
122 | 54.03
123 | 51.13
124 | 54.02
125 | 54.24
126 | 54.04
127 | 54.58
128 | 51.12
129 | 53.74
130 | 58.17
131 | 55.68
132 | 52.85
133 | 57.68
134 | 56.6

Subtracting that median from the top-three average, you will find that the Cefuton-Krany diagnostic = -2.8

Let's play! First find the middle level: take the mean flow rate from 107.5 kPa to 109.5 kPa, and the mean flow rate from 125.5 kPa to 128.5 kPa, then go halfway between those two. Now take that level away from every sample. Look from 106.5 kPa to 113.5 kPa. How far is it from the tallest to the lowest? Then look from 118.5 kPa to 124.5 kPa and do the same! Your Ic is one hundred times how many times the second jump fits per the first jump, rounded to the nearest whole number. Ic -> 40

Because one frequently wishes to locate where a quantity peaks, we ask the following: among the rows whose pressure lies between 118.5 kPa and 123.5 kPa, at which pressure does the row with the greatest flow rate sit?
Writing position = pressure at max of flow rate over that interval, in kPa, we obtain 121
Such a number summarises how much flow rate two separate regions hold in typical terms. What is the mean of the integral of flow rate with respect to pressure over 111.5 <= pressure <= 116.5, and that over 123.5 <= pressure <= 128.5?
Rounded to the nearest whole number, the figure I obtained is 259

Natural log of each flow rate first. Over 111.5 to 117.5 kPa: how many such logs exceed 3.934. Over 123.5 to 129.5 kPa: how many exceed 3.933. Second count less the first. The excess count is 6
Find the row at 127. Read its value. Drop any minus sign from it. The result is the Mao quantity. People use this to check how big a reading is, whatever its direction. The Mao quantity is 54.6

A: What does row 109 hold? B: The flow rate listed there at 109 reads 50.58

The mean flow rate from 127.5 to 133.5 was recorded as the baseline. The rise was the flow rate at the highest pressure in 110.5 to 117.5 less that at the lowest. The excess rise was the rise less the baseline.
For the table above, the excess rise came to -56.2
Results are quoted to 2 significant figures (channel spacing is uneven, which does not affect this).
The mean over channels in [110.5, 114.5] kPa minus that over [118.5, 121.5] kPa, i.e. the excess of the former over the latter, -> -4.2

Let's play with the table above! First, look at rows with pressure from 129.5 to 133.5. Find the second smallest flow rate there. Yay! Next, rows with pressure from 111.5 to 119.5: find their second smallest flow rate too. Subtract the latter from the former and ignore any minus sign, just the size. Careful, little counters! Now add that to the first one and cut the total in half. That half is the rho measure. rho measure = 32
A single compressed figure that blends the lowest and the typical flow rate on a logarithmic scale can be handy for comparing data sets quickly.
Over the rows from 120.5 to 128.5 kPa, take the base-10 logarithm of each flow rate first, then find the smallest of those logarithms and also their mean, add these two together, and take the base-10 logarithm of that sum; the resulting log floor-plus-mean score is 0.536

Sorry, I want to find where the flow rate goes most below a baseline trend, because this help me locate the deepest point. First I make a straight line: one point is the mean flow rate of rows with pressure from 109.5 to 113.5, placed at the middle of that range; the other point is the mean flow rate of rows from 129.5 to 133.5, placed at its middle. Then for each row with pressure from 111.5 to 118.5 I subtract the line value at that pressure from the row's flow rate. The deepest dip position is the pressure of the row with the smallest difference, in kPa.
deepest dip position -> 117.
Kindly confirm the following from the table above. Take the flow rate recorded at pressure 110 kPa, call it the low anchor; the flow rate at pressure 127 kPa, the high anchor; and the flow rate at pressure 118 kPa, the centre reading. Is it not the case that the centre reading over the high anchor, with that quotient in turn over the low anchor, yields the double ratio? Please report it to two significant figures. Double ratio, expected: 0.020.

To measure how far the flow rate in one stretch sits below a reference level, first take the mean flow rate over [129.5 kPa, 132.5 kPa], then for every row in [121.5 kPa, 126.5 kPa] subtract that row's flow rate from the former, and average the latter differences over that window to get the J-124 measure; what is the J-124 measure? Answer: 2.1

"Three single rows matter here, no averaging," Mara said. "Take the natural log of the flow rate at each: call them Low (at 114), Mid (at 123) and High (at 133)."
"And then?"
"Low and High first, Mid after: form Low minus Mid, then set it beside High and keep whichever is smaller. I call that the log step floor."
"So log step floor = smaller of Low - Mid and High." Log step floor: -0.098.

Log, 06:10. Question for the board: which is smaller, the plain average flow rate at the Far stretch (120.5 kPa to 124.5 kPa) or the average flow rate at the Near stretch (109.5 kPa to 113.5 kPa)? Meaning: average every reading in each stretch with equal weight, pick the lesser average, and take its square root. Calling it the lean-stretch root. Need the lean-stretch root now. 6.98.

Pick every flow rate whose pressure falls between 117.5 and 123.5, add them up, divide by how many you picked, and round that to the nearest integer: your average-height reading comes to 52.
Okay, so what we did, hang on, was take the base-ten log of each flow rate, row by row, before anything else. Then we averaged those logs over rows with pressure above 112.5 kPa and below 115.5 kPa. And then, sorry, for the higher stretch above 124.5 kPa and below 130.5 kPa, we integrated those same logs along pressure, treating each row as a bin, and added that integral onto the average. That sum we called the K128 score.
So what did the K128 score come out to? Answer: 12.1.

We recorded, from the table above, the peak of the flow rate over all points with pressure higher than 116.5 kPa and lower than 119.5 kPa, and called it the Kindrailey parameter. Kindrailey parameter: 52.24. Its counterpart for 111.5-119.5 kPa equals 52.24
